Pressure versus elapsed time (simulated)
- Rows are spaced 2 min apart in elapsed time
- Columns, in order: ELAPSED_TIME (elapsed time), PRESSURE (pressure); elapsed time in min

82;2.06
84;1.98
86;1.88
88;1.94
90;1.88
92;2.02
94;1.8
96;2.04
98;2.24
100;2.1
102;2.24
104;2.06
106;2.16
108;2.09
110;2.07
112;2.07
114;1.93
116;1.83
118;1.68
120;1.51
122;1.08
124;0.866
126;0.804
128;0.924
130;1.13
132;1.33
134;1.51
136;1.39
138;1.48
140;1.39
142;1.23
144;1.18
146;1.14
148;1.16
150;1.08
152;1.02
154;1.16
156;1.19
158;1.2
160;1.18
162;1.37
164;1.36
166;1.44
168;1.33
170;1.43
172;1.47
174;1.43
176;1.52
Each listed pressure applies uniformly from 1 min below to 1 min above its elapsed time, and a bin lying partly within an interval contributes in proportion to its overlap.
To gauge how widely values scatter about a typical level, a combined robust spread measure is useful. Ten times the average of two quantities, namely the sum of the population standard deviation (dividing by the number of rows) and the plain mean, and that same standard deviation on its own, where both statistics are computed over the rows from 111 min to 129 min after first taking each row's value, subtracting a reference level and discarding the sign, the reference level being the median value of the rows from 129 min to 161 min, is 5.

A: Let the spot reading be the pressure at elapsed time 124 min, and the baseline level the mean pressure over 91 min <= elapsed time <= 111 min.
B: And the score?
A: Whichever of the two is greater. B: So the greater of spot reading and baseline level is 2.1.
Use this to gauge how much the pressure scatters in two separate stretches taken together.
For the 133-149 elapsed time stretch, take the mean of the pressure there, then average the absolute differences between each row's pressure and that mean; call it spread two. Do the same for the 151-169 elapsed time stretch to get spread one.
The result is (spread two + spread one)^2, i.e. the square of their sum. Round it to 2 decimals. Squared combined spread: 0.06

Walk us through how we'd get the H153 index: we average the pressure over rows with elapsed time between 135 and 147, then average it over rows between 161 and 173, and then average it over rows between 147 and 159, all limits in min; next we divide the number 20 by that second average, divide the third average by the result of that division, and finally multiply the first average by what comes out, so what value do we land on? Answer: 0.103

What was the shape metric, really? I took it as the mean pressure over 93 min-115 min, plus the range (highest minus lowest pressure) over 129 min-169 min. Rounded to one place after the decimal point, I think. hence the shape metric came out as 2.6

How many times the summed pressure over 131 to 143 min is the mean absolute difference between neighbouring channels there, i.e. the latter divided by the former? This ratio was 0.015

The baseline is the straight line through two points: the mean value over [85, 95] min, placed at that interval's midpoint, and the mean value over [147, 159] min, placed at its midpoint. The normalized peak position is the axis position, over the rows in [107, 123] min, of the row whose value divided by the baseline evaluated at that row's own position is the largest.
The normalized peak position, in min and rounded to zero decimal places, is 112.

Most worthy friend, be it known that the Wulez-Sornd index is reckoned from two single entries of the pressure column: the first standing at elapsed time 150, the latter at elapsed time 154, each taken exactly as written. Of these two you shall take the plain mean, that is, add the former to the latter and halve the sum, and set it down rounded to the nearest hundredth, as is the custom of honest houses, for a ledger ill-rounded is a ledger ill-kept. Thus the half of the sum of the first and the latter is 1.12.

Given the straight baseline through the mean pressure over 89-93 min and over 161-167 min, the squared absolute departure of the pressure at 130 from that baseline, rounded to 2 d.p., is 0.27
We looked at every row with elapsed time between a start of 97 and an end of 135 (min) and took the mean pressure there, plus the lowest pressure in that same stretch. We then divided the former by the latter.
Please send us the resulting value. 2.07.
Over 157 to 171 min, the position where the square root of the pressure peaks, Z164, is 166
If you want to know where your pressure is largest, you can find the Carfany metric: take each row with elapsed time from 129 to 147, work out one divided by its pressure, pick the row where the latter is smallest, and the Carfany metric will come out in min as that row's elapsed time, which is 134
